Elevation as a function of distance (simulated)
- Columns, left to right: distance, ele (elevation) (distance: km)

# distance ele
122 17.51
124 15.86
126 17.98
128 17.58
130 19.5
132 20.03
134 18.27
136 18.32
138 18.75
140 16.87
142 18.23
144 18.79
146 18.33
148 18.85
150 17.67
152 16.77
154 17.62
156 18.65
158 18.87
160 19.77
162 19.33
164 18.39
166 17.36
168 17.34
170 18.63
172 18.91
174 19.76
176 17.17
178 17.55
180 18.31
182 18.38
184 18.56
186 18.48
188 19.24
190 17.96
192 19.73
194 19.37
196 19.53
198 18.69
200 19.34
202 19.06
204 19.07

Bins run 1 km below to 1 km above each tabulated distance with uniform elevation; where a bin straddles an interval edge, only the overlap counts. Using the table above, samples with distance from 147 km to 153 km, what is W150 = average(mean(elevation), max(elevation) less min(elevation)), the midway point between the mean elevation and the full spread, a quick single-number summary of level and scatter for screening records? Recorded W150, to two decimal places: 9.92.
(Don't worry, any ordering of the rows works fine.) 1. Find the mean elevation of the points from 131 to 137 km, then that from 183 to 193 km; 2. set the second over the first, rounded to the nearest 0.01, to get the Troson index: 1.00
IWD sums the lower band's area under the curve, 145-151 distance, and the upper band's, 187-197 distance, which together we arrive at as 301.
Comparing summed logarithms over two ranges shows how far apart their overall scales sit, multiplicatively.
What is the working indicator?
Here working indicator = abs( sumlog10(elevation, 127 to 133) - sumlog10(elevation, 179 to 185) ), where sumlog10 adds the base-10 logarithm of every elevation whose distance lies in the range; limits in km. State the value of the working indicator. 0.041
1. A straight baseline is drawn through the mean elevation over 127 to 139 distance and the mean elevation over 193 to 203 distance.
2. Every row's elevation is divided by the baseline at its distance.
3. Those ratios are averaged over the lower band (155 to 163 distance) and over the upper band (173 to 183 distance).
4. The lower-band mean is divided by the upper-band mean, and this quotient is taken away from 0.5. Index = -0.56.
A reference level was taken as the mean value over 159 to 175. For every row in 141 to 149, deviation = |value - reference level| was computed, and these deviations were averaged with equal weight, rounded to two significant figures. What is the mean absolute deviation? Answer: 0.27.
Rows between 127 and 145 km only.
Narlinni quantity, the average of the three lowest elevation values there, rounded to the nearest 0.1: 17.6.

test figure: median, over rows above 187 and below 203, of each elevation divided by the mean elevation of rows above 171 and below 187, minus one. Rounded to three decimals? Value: 0.049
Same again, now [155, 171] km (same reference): 0.014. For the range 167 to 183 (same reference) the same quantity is -0.002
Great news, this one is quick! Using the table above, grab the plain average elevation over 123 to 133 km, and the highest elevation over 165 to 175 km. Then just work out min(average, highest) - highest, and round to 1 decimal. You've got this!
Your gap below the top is -1.6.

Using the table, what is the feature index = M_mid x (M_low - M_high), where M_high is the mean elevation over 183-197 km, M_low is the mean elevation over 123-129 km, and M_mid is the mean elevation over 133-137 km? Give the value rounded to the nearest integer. -34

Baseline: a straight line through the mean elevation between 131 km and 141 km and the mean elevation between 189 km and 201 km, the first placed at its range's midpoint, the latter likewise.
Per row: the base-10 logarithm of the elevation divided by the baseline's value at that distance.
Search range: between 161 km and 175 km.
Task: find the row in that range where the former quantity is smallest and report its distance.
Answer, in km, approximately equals 168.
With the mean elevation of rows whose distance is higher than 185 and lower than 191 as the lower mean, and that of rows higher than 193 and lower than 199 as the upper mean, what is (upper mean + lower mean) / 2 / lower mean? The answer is 1.02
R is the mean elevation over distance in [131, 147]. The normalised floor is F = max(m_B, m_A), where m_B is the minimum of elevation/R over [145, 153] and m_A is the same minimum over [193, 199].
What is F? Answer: 1.01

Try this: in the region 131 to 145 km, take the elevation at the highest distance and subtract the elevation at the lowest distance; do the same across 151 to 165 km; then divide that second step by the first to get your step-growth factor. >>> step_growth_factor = -1.3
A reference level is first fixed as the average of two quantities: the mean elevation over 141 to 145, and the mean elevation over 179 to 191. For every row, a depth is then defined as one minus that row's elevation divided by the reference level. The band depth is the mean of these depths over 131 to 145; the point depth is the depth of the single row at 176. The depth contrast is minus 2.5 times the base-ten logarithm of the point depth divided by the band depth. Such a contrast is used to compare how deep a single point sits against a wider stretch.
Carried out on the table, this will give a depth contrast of -4.0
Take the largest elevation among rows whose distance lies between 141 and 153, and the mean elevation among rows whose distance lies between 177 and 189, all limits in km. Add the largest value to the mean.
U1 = 37.3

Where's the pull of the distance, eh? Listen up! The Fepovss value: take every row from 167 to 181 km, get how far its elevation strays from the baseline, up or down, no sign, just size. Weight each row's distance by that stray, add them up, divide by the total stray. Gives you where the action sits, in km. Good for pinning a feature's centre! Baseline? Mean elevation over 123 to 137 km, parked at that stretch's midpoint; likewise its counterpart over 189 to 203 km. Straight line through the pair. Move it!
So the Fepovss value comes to 174.5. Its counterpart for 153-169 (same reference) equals 162.5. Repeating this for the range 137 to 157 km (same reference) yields 147.4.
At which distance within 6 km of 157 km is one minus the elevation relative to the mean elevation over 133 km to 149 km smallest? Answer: 160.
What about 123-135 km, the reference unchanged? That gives 132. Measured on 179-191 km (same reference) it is 188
